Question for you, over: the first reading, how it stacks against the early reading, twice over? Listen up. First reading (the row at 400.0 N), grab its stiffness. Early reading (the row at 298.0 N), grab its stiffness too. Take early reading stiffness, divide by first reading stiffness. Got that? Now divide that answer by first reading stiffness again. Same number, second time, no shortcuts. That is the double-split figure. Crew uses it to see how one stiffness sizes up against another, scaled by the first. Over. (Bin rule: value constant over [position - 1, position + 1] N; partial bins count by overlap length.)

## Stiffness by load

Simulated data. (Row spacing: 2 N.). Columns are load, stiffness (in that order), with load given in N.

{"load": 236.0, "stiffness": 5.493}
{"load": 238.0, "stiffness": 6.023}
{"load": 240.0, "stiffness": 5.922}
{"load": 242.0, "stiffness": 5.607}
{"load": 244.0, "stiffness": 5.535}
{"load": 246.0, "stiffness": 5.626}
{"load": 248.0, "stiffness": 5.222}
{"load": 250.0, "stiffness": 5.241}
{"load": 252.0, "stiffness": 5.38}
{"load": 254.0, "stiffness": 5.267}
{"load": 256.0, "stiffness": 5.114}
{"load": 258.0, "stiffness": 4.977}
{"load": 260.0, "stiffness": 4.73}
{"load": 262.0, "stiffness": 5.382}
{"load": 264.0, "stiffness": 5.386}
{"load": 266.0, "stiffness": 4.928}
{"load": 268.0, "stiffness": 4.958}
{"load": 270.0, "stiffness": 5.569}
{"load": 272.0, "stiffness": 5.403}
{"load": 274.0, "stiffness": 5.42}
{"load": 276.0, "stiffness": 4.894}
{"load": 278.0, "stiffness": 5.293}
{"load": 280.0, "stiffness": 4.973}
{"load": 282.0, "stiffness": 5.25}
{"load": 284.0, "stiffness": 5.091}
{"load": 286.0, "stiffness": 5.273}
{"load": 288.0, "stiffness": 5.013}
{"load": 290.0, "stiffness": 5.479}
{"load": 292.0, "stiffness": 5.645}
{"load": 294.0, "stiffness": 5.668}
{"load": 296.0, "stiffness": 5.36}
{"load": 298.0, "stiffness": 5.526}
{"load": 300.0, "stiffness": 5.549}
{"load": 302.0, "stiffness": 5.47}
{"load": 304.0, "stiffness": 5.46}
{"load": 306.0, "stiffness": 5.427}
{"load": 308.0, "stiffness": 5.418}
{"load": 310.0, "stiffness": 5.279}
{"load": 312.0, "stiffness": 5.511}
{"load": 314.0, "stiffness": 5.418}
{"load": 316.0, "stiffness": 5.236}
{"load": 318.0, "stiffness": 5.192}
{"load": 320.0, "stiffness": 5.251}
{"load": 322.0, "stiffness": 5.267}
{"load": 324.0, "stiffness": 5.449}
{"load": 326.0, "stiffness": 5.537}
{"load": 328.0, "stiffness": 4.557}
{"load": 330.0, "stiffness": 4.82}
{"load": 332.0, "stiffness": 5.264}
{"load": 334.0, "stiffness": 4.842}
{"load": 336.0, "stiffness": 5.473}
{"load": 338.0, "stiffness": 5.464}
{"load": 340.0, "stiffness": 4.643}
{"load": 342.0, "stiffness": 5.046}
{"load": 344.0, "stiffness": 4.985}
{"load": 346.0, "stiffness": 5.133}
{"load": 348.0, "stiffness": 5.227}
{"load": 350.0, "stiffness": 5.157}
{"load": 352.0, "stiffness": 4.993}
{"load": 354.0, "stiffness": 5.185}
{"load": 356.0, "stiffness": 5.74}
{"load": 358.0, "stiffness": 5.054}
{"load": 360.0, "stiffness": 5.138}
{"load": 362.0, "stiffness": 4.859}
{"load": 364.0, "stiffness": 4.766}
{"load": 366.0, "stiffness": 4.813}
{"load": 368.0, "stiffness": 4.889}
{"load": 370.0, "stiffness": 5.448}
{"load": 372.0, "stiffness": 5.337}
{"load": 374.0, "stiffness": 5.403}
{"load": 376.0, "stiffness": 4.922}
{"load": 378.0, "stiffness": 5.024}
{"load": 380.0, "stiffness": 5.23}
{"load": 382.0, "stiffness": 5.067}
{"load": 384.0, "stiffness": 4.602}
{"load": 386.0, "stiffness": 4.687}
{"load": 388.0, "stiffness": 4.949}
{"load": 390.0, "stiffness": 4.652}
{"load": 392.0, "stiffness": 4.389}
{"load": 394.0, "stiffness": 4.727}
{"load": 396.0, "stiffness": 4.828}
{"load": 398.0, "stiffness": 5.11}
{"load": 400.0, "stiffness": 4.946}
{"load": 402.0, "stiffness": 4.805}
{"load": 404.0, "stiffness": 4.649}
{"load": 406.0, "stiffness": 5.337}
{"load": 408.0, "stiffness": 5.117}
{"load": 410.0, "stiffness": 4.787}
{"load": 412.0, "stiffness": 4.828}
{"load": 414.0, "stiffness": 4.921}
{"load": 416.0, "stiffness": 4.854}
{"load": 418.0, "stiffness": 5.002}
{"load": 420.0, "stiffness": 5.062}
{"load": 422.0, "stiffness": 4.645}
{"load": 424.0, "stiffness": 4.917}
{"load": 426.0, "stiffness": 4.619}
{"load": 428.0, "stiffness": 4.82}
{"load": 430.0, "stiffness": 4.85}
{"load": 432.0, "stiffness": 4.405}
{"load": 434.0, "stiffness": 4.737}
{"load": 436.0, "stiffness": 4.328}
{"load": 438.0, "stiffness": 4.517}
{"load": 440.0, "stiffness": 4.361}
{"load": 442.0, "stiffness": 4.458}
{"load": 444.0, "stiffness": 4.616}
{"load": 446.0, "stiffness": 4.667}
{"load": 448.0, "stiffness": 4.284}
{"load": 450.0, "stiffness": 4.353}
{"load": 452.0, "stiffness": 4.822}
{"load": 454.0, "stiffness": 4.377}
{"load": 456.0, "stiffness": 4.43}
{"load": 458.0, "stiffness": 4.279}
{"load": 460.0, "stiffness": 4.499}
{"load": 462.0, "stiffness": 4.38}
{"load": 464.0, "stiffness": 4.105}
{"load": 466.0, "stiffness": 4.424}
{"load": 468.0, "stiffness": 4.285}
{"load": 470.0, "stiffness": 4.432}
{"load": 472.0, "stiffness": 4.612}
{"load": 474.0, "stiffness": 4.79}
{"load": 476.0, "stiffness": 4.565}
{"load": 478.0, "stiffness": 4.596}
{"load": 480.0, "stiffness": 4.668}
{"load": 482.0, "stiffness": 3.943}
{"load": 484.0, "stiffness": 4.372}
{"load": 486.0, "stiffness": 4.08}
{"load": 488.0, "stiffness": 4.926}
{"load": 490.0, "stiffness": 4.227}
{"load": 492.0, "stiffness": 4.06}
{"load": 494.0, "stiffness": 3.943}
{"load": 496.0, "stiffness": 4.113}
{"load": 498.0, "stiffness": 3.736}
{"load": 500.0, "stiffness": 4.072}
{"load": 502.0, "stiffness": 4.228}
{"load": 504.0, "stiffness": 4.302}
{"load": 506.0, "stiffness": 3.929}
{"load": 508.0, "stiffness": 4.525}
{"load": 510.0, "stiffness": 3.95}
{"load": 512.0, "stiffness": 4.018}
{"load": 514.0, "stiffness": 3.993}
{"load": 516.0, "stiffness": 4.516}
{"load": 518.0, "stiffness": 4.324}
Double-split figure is 0.23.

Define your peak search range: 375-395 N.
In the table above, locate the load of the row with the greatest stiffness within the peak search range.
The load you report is 380.0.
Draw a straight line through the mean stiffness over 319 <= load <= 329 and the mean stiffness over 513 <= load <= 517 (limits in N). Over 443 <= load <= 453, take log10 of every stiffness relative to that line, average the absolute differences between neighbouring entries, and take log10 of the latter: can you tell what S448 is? -1.6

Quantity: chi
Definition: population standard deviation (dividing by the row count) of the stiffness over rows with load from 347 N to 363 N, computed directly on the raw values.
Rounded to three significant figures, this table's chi 0.243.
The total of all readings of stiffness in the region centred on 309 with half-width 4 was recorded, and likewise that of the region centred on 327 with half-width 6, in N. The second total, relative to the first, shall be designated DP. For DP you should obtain 1.4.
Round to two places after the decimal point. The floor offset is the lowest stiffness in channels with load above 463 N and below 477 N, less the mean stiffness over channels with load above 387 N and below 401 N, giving -0.70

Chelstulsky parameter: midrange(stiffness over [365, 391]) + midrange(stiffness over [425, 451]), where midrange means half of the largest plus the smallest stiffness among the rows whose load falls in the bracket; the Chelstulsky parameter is 9.6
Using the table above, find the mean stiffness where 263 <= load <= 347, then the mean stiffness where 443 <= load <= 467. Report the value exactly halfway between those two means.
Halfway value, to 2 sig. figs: 4.8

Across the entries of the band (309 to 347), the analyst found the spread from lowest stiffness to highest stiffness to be 0.98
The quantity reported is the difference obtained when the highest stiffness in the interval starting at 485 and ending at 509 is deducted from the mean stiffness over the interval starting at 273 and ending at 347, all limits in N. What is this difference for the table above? 0.33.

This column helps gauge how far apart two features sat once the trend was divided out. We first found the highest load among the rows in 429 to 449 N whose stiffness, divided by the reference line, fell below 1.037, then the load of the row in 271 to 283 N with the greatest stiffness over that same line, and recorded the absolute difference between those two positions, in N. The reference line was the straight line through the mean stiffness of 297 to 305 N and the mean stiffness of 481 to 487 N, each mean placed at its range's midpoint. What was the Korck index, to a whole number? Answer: 174 N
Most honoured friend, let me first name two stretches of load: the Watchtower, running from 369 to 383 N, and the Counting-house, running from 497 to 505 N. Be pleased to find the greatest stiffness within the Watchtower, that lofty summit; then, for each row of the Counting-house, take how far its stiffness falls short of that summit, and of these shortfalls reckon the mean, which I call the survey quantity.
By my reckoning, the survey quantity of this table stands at 1.4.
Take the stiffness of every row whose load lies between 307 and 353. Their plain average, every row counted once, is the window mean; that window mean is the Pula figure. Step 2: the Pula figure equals 5.2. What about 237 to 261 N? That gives 5.4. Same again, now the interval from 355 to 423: 5.0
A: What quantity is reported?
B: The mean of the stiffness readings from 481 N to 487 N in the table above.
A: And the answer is 4.1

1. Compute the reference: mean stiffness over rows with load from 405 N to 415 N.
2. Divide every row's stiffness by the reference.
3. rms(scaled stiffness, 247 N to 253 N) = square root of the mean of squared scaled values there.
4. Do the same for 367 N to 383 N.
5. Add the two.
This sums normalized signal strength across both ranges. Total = 2.09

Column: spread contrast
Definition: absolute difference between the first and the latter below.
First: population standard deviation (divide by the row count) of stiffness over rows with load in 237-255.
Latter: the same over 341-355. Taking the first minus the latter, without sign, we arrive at 0.19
